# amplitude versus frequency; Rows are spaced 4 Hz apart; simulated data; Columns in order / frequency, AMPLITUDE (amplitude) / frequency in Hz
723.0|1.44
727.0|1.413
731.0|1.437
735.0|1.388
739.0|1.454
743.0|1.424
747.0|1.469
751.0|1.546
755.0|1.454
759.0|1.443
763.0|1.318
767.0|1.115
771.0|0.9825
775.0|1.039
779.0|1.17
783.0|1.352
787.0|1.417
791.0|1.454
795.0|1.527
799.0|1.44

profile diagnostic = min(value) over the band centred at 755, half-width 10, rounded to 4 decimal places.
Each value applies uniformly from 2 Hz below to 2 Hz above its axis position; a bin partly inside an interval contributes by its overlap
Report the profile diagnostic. 1.3180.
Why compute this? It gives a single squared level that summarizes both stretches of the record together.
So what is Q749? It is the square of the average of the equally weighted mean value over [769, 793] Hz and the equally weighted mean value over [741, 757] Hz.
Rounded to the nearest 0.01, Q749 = 1.83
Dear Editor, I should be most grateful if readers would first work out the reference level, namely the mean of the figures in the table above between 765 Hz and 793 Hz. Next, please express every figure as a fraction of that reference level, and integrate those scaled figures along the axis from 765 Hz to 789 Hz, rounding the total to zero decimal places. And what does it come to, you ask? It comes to 23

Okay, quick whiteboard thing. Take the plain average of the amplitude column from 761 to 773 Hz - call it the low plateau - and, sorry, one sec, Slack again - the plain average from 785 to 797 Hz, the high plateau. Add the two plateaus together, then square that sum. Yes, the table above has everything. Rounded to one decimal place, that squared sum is 6.8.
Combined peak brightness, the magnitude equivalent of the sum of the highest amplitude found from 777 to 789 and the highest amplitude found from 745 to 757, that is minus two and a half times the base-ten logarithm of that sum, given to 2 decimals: -1.18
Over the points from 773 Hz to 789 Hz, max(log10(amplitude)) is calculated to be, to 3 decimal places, 0.151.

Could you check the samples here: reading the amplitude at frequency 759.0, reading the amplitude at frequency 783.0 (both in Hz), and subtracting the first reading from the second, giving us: -0.091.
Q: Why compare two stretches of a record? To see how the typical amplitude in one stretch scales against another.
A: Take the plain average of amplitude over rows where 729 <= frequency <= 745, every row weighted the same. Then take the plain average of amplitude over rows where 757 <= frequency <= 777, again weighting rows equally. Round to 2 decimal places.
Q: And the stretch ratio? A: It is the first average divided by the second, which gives 1.21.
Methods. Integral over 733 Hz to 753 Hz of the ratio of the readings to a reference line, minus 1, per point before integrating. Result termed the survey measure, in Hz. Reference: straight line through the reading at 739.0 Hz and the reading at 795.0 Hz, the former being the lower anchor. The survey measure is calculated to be 0 Hz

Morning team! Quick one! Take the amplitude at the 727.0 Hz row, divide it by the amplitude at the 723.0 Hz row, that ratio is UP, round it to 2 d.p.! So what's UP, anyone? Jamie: 0.98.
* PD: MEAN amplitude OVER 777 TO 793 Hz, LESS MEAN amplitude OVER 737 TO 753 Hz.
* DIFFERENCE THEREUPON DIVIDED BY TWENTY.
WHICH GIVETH -0.006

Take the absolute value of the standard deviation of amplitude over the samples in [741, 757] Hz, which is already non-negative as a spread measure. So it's 0.05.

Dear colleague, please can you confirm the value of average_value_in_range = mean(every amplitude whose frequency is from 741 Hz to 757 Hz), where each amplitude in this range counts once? 1.47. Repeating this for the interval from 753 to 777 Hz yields 1.23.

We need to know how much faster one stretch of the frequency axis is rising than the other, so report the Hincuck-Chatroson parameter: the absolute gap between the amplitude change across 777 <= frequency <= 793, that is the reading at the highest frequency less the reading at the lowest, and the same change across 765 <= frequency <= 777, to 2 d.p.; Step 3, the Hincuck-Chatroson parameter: 0.36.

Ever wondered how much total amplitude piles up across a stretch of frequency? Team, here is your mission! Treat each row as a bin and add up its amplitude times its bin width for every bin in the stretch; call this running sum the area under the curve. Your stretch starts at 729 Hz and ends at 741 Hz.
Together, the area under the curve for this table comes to 17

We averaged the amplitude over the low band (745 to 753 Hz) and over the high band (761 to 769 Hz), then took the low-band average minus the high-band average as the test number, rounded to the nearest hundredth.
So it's 0.29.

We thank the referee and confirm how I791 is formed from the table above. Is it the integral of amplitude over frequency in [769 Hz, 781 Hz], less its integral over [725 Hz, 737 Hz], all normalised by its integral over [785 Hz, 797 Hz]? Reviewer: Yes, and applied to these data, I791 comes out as -0.24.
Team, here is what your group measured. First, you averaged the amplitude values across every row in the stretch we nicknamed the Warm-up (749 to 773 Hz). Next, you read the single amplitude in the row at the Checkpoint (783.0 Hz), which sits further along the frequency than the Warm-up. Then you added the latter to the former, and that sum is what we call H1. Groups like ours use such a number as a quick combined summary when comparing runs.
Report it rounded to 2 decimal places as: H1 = 2.66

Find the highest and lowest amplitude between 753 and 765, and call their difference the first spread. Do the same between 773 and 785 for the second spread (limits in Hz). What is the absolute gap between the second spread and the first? 0.18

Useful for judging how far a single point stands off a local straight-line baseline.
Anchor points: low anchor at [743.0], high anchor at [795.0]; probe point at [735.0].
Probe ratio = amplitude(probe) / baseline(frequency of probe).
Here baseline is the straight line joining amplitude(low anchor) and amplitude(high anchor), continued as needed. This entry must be 0.99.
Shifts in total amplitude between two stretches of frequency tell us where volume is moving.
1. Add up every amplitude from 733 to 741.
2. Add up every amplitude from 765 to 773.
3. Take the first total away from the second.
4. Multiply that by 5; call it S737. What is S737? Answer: -3.7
